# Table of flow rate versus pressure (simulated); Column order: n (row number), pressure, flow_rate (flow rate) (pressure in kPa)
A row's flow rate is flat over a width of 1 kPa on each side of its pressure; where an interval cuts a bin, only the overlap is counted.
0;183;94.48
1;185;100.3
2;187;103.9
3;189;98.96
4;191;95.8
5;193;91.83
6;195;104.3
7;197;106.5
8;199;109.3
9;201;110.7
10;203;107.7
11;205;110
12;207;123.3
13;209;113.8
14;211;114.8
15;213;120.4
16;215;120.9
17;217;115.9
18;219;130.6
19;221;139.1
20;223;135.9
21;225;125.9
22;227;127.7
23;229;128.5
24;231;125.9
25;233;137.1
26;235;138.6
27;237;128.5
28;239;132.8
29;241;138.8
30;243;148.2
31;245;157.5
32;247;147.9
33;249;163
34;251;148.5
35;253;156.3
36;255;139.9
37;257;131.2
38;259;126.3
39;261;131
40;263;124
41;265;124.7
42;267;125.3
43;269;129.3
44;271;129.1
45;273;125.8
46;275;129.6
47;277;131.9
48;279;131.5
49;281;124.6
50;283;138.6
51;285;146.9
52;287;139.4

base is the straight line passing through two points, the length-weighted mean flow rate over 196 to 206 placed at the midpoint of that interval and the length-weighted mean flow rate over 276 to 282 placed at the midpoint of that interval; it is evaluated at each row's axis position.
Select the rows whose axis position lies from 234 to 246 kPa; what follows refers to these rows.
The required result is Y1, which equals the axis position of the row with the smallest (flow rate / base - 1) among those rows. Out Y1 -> 237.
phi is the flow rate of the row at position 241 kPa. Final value 138.8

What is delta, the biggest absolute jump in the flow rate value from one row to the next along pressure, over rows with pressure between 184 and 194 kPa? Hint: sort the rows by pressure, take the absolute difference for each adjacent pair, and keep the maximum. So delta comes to 4.9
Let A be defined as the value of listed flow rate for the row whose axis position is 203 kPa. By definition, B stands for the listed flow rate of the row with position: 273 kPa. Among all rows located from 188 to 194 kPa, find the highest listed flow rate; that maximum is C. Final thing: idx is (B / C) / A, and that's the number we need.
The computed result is 0.0118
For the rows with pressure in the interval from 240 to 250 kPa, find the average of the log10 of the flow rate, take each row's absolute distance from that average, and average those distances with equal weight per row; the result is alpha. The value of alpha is 0.0210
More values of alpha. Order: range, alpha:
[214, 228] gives 0.0209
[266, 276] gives 0.0062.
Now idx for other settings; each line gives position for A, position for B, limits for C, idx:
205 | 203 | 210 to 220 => 0.0075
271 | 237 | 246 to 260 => 0.0061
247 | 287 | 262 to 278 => 0.0071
